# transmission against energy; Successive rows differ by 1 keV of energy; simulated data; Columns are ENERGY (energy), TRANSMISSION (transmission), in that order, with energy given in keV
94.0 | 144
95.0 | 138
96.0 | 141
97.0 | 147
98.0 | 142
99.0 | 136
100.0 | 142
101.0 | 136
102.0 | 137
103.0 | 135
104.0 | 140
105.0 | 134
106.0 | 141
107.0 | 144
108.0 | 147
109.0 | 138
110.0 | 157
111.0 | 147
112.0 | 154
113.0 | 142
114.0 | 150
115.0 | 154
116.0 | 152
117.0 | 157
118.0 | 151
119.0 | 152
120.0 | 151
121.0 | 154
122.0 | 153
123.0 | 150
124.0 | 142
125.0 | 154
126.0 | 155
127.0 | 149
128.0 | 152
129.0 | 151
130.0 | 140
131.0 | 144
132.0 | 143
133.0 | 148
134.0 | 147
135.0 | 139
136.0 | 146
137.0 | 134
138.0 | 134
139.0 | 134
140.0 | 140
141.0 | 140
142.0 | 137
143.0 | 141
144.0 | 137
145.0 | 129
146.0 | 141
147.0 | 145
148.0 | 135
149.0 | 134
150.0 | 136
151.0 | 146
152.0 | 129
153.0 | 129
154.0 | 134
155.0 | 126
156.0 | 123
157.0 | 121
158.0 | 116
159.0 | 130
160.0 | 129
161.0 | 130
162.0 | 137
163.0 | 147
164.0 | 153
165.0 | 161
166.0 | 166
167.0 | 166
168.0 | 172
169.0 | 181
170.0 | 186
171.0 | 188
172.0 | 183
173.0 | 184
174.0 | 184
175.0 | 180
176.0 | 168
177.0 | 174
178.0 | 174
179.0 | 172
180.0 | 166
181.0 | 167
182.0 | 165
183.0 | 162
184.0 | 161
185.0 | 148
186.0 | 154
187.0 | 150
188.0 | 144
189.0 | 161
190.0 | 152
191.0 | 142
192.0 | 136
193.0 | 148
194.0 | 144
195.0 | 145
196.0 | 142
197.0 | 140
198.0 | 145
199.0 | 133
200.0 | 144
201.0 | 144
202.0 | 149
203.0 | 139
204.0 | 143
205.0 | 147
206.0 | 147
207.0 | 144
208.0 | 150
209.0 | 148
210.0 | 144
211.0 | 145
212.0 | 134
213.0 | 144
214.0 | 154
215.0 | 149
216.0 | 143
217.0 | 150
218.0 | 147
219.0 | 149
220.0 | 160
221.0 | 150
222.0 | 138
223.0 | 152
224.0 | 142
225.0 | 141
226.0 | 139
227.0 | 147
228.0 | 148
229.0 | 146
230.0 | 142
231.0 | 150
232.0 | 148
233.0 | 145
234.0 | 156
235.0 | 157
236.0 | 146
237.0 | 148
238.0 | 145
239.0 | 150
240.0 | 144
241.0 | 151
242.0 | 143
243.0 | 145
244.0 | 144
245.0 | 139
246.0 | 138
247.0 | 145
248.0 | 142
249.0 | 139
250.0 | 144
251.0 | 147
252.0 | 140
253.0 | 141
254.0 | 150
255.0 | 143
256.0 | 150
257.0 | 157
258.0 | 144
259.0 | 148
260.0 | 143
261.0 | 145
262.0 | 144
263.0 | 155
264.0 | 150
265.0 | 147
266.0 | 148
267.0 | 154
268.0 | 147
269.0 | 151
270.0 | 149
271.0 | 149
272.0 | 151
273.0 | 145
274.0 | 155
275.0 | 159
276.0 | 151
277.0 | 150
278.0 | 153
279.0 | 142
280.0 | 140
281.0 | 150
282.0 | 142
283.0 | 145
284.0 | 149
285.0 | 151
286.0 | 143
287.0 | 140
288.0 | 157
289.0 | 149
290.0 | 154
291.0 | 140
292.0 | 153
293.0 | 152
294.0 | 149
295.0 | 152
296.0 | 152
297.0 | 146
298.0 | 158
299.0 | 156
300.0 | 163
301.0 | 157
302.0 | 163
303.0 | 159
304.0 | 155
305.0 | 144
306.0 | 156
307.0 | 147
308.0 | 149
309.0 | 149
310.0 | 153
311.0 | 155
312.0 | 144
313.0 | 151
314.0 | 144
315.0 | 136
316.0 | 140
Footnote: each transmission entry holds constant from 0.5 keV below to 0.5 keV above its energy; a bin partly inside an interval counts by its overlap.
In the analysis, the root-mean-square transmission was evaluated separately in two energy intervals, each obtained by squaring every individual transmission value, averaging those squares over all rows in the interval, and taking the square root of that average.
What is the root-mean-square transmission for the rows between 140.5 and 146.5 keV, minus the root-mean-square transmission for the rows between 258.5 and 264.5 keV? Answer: -10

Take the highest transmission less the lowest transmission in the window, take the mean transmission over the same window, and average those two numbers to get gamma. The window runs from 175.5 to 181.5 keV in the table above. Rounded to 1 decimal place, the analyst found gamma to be 89.1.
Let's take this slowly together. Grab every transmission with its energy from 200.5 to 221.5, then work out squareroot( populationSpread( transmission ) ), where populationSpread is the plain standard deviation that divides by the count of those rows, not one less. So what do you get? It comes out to 2.27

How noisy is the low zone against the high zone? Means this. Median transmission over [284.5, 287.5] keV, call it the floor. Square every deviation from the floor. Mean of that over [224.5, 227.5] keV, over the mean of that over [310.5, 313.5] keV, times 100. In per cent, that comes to 17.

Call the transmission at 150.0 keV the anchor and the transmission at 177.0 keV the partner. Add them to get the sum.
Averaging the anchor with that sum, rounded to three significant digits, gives 223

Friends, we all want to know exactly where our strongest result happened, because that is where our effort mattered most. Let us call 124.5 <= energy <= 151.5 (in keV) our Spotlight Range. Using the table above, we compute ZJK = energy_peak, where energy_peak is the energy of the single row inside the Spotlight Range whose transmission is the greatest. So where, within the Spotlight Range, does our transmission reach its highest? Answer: 126.0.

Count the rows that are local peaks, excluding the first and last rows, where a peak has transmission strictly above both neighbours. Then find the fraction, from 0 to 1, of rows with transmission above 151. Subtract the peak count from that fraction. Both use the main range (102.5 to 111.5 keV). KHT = -2.9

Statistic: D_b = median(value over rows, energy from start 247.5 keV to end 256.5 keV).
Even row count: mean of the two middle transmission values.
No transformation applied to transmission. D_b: 143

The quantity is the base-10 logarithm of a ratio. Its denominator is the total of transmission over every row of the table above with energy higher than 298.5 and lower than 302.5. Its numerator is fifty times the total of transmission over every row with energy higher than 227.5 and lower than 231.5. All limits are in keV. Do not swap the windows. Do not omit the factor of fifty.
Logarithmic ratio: 1.66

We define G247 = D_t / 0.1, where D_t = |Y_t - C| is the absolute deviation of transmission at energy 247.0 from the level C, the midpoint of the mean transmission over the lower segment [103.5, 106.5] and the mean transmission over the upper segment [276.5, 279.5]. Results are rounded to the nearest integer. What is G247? 17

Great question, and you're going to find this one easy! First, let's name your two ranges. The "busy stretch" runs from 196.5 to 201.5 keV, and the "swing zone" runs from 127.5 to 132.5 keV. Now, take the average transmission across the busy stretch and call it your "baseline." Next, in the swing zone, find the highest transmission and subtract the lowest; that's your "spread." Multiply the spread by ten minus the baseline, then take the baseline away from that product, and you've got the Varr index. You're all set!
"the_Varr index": -1716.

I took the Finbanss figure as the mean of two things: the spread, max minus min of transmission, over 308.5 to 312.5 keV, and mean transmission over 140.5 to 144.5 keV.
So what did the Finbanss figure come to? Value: 74.9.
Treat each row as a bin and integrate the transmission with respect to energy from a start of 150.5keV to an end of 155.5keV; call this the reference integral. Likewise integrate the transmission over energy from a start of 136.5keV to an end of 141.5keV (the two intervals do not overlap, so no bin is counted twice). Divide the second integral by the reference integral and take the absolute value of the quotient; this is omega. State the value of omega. 1.03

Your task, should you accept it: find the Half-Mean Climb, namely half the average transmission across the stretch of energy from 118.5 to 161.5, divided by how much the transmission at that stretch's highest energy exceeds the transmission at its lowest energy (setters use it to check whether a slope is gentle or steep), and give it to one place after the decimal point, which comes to -3.2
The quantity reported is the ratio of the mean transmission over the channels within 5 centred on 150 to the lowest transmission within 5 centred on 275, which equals 0.94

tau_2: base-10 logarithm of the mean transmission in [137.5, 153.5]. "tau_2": 2.14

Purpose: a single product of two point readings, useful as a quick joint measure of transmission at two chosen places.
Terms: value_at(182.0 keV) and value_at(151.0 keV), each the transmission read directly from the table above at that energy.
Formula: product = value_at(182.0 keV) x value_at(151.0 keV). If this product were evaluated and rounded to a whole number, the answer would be 24090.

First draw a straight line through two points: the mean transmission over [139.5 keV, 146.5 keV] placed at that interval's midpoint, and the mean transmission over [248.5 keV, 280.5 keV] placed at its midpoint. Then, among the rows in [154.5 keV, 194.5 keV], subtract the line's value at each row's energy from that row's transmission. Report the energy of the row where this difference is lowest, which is 158.0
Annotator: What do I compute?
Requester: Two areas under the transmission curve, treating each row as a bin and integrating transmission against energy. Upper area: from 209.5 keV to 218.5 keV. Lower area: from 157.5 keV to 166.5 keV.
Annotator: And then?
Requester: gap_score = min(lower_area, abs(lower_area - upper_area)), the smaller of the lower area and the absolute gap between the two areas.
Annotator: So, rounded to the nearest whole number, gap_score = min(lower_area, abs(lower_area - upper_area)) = 41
